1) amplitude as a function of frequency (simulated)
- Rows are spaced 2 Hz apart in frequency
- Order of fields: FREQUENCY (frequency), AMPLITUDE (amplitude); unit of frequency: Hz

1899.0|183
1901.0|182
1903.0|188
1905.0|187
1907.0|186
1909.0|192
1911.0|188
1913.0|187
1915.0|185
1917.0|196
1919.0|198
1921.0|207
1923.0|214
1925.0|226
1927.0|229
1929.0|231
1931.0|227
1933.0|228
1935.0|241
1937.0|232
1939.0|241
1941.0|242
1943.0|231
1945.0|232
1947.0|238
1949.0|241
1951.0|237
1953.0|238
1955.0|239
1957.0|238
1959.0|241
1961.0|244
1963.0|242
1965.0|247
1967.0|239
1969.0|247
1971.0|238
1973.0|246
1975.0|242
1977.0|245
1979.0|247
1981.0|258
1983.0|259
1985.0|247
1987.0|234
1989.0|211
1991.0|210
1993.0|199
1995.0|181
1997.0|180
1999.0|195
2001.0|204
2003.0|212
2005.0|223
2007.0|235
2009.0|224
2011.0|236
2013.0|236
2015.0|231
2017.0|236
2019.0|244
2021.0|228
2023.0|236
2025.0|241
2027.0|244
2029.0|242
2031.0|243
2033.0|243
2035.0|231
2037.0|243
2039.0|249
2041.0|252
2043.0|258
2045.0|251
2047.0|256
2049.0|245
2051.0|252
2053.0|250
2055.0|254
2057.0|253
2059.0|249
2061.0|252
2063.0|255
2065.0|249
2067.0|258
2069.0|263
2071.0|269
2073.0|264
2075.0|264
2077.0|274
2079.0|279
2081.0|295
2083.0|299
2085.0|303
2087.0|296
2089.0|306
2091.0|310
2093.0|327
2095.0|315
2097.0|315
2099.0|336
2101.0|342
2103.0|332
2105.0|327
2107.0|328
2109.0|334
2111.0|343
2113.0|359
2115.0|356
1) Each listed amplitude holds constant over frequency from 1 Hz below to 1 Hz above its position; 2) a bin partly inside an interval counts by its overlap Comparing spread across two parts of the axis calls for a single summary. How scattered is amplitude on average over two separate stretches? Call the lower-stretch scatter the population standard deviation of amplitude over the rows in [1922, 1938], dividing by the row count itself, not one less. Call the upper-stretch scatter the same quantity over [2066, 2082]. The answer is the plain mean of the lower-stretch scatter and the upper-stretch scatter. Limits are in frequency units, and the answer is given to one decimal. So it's 9.1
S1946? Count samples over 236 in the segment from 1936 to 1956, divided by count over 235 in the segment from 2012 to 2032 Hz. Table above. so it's 0.9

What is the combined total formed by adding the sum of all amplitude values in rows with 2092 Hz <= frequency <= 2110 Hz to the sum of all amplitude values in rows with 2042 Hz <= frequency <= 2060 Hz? 5224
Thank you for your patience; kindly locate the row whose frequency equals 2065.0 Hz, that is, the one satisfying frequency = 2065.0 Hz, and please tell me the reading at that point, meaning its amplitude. 249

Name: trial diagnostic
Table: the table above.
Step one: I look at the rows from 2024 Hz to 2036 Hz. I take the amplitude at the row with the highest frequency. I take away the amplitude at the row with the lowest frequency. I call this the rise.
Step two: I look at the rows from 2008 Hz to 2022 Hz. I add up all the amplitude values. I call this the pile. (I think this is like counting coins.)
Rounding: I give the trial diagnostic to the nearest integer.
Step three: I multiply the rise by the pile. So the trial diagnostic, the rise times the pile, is -16350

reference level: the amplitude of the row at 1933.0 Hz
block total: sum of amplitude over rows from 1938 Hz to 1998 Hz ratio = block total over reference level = 31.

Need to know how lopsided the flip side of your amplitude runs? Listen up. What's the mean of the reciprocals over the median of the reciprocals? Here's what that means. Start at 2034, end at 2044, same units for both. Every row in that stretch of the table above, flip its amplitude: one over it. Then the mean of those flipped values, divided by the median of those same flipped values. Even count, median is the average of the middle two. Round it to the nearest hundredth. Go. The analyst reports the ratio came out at 1.01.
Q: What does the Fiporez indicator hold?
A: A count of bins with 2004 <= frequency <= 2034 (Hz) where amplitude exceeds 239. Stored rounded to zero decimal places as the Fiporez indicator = 6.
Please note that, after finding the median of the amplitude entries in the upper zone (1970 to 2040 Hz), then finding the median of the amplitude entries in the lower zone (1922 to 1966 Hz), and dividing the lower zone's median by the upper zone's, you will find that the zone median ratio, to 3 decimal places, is 1.008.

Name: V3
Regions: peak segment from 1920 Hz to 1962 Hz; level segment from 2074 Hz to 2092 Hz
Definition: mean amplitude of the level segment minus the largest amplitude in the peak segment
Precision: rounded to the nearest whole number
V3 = 48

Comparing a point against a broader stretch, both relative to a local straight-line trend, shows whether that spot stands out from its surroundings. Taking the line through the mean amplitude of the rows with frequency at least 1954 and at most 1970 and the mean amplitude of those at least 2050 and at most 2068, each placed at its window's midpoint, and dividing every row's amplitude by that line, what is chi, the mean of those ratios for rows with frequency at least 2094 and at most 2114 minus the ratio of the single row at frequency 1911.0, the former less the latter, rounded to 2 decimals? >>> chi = 0.50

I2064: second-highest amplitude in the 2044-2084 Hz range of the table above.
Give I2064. 295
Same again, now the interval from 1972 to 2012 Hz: 258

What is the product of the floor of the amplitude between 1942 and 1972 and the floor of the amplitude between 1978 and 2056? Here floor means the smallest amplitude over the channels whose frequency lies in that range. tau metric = 41580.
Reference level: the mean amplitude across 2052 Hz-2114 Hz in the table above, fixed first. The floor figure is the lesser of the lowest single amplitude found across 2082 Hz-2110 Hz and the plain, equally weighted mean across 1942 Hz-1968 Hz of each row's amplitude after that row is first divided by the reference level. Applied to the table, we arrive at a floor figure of 0.814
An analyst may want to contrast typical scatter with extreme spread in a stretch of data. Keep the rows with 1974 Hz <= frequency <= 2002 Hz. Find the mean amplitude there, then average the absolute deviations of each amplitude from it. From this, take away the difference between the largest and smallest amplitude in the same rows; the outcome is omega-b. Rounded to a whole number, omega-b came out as -54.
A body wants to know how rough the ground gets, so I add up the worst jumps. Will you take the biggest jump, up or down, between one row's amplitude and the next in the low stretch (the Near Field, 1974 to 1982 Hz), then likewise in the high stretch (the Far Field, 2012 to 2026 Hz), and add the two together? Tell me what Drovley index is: 27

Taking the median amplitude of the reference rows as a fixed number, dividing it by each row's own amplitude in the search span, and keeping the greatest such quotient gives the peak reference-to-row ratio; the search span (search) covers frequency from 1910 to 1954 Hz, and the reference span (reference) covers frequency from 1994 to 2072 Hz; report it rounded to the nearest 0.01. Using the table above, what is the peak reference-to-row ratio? 1.31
